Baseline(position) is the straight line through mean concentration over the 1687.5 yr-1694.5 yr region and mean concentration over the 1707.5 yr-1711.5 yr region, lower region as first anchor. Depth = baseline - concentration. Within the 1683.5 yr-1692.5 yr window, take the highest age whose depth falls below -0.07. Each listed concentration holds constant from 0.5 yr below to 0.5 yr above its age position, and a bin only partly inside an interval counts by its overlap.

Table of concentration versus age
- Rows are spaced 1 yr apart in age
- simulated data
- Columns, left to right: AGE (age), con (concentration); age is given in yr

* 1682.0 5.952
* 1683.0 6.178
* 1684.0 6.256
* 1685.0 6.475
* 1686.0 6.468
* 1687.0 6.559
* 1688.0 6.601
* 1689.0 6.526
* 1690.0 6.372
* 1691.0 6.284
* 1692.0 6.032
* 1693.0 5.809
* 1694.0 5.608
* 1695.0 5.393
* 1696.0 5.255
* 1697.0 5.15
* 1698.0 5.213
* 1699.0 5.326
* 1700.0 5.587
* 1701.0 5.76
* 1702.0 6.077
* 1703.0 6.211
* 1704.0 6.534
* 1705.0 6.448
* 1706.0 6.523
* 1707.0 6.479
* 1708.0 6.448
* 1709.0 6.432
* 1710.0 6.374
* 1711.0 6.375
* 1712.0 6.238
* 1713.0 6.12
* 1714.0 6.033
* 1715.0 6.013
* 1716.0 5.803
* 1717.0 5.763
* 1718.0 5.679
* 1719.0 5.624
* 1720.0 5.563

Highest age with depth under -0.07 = 1691.0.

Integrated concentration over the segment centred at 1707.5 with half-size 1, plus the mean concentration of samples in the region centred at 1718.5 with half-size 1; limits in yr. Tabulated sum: 18.6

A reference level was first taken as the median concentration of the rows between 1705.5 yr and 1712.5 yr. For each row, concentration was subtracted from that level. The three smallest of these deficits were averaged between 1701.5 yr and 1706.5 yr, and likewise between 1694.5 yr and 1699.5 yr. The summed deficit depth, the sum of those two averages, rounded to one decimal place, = 1.0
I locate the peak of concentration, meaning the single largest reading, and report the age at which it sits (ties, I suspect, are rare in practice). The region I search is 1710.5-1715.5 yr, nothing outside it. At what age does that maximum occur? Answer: 1711.0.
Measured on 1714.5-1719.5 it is 1715.0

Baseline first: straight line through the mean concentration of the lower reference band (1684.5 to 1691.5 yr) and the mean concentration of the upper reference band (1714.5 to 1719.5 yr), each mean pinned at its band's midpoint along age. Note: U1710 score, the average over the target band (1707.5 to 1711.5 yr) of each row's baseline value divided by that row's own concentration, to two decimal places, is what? 0.93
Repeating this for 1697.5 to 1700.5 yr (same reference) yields 1.16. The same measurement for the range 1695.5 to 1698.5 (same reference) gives 1.20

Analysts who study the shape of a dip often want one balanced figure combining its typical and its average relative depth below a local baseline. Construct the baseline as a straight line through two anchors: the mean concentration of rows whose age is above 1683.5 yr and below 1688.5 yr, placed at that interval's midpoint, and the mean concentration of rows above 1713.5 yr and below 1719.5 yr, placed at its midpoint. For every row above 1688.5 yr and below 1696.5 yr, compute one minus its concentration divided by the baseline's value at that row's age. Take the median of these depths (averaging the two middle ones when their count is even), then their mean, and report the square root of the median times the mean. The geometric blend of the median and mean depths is 0.066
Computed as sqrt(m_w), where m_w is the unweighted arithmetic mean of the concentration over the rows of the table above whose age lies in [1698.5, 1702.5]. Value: 2.38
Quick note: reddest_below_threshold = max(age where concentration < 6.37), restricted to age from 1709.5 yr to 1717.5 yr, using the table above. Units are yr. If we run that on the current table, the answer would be 1717.0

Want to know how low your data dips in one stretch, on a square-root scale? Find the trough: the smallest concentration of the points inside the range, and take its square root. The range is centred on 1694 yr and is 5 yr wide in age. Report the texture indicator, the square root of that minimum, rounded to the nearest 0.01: 2.29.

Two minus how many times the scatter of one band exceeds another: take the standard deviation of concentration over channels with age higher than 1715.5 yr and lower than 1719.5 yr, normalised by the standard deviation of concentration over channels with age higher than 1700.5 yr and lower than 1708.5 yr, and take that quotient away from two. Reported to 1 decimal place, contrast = 1.7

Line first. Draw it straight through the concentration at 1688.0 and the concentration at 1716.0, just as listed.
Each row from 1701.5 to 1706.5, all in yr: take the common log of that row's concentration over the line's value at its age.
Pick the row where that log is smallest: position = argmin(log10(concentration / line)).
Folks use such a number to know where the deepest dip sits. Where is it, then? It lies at 1702.0 yr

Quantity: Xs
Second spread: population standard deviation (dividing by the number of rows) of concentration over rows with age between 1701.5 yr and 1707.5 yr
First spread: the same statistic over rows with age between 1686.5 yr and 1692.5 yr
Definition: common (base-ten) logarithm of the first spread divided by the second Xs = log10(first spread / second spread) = 0.1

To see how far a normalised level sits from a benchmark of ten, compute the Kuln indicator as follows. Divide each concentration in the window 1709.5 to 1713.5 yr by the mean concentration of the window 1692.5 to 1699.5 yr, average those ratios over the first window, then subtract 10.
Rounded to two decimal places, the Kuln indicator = -8.84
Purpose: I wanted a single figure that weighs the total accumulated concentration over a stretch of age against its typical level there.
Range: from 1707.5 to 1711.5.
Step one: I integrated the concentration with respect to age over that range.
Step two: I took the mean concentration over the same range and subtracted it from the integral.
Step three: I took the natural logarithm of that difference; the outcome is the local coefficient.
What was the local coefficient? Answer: 2.96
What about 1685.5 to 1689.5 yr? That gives 2.98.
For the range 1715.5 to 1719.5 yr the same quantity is 2.84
